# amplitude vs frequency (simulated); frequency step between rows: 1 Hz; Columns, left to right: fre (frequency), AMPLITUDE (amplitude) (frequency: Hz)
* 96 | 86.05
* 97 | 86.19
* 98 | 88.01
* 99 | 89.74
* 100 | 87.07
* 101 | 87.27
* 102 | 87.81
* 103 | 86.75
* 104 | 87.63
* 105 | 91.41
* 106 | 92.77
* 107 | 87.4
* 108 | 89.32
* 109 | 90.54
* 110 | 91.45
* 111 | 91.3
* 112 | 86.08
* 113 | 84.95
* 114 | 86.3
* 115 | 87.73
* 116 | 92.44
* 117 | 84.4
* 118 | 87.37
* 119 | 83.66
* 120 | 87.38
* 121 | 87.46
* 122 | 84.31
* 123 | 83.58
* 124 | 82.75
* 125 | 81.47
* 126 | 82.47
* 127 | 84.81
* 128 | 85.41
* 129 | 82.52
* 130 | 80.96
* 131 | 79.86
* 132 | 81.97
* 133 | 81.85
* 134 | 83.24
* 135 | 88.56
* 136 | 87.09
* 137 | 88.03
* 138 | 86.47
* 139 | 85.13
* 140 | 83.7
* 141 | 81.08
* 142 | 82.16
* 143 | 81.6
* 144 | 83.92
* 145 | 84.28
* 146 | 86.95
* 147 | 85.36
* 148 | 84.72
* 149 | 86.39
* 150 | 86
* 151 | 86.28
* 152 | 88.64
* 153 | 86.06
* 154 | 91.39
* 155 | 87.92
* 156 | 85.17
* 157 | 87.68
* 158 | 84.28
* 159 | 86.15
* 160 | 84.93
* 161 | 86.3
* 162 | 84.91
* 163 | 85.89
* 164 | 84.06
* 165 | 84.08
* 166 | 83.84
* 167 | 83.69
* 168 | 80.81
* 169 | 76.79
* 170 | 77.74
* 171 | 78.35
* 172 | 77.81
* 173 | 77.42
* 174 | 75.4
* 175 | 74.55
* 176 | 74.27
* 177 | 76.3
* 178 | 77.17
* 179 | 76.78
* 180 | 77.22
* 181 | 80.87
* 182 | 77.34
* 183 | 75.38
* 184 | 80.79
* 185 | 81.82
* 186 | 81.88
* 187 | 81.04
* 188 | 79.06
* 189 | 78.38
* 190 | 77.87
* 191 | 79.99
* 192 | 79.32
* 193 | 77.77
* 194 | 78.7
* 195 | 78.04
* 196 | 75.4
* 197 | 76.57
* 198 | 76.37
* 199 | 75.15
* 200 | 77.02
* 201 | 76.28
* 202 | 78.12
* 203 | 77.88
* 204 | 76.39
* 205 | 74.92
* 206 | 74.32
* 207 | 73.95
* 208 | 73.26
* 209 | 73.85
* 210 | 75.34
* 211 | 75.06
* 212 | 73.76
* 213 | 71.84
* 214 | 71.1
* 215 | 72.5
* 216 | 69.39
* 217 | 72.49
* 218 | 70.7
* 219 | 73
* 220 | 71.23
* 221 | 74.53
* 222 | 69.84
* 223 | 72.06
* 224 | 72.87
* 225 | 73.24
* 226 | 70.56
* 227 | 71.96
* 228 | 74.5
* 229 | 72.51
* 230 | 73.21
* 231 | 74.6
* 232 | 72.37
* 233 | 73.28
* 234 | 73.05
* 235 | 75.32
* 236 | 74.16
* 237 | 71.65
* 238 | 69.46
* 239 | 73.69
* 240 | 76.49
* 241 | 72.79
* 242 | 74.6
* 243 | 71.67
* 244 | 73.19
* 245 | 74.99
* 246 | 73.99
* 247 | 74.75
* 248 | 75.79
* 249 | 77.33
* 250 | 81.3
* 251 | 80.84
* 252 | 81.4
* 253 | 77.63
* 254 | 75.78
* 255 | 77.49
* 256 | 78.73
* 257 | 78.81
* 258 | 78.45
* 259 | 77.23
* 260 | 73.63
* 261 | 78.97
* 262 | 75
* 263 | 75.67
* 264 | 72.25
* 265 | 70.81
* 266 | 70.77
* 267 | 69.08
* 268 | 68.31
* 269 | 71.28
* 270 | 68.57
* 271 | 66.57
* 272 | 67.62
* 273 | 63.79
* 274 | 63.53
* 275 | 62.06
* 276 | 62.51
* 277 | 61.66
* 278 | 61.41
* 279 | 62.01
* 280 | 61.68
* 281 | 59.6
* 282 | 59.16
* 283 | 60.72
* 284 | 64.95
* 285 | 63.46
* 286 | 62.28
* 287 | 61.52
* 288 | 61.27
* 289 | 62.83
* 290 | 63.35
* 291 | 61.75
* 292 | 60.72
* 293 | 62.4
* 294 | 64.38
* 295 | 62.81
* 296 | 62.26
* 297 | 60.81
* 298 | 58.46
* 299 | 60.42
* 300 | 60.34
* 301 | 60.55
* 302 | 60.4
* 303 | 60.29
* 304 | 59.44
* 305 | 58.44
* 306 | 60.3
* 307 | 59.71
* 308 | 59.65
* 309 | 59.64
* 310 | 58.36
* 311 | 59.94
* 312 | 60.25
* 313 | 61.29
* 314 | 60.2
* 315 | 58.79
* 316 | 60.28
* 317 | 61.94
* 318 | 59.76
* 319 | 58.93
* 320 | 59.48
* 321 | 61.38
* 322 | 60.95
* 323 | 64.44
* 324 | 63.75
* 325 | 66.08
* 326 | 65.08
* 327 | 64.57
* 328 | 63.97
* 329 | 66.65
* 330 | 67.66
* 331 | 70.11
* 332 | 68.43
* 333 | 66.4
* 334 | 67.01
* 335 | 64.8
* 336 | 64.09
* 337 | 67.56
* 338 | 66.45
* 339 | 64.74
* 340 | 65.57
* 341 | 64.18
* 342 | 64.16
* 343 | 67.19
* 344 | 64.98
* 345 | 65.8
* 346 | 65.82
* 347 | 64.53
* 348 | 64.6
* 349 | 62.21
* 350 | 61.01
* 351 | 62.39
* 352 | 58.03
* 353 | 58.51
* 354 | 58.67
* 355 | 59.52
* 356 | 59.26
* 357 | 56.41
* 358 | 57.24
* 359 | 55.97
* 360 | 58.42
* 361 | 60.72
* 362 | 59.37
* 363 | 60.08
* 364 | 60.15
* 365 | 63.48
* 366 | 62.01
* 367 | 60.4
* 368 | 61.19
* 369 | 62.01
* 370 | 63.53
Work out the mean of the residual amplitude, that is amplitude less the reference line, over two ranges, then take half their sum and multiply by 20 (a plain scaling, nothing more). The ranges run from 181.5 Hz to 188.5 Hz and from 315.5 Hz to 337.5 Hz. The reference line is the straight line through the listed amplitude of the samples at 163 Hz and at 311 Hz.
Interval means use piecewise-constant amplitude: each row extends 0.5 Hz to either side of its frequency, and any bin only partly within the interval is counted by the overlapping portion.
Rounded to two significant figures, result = 46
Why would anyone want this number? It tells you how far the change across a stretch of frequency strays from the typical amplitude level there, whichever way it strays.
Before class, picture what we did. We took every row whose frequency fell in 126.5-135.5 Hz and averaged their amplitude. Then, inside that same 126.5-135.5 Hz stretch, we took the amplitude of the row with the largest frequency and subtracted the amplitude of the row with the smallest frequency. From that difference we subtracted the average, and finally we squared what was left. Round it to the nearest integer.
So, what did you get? 6319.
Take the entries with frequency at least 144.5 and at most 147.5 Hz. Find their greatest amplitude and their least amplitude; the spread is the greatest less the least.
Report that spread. 2.7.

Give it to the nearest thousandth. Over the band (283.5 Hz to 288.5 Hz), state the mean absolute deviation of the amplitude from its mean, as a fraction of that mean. 0.019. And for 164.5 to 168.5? 0.014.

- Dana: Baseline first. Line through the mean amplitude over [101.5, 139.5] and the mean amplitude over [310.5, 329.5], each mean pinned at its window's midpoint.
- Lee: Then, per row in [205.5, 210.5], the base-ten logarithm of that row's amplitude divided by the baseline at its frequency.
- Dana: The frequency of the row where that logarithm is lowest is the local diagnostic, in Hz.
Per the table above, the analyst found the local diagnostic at 208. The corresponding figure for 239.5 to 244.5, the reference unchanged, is 243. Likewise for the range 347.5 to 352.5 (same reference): 352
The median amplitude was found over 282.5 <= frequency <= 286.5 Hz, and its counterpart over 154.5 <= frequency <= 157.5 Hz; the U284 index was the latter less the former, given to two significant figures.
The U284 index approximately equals 25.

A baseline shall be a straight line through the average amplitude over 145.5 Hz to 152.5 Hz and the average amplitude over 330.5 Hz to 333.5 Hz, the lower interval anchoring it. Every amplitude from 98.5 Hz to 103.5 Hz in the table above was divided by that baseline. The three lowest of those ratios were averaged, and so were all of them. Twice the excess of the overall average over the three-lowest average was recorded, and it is 0.015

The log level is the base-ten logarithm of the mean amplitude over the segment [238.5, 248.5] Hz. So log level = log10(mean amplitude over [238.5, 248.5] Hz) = 1.87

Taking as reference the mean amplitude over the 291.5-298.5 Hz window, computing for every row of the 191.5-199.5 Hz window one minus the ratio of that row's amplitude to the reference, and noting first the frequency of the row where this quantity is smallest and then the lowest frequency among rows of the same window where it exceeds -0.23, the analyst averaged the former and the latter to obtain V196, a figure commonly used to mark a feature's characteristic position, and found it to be 194.0 Hz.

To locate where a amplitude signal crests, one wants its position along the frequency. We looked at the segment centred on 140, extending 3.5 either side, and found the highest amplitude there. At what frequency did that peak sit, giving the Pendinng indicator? 137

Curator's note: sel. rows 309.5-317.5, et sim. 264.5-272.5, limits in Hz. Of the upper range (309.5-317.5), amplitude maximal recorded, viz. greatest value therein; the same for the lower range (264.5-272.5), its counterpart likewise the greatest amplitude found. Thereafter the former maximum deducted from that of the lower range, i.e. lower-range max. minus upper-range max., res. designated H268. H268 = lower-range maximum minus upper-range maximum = 9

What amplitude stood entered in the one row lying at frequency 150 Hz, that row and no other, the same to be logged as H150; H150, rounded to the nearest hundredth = 86.00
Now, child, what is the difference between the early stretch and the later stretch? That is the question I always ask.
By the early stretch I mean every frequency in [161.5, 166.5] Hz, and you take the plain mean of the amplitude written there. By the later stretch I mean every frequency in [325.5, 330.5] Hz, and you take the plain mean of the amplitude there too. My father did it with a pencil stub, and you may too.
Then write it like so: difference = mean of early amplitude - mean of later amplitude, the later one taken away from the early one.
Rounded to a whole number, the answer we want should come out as 19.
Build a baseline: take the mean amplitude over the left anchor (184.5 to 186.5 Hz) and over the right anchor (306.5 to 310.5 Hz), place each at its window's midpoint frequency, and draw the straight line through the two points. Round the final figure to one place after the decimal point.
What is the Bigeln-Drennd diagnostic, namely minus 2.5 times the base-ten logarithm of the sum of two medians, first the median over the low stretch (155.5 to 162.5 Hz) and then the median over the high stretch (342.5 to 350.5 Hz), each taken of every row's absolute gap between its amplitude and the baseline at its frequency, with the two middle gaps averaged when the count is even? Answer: -2.8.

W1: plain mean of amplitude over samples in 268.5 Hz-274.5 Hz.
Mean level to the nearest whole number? 67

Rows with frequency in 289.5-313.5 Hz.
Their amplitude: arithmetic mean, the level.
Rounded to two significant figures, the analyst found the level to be 61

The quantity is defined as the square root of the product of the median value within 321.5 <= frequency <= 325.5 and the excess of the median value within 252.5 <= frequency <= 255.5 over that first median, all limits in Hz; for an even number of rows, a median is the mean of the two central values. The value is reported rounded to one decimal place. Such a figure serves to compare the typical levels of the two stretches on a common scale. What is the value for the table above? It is 29.3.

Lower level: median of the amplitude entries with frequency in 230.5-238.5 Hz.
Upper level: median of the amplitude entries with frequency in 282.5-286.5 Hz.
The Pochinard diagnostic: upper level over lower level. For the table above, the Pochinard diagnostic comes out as 0.86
